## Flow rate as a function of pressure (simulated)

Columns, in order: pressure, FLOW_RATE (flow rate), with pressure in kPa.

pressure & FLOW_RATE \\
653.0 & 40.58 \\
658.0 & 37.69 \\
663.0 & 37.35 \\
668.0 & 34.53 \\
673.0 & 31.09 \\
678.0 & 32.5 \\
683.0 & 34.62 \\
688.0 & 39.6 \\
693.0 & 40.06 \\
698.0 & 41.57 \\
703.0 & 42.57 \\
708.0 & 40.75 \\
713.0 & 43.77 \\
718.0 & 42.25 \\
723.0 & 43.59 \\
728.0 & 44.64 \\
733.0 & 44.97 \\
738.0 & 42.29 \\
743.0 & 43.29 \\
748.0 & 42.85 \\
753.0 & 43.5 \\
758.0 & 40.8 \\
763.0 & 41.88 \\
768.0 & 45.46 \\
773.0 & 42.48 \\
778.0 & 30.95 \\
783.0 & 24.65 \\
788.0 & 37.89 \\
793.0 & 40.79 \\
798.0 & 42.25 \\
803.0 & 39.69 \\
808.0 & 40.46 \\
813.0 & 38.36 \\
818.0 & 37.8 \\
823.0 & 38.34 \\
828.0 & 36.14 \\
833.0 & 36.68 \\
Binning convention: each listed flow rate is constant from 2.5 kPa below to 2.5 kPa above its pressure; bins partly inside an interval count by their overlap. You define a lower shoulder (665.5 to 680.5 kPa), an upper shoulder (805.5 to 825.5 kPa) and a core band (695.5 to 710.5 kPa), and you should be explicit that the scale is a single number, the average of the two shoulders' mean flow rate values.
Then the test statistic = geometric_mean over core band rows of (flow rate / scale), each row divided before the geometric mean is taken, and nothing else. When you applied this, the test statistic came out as 1.17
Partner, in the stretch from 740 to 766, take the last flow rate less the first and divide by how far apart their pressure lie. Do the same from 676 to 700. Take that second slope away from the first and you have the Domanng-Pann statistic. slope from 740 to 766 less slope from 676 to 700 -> -0.52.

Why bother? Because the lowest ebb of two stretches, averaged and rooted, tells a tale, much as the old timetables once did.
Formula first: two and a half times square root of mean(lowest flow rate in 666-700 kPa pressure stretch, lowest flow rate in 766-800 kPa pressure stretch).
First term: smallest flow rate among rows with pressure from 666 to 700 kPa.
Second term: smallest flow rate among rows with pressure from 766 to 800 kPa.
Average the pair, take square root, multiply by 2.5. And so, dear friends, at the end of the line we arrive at 13.2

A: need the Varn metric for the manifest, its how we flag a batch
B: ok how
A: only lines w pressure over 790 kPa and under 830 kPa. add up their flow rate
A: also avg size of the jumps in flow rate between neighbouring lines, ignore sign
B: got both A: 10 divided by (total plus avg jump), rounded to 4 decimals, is 0.0317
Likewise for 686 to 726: 0.0298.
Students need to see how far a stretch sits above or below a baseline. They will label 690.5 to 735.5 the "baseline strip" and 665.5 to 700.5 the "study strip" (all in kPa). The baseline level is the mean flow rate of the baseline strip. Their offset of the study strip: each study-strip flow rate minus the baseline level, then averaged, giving -6.4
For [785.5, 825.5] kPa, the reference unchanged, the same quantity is -3.2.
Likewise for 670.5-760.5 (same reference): -1.9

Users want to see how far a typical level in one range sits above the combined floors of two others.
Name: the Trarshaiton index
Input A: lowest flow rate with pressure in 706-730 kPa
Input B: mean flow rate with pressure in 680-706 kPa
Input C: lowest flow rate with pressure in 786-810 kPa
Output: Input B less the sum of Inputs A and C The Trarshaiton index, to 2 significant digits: -39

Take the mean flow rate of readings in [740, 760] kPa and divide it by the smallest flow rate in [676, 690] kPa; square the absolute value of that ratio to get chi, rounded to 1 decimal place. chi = 1.7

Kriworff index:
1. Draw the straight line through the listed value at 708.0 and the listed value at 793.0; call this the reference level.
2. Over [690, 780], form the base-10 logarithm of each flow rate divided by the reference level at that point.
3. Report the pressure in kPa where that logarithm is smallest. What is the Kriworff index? 778.0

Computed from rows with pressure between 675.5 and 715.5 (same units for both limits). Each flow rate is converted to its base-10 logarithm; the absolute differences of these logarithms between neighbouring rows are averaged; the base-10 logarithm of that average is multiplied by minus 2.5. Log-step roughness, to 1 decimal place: 4.1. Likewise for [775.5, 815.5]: 3.1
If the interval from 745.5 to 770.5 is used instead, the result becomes 4.2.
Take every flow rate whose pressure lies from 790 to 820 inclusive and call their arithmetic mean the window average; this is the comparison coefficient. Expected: 40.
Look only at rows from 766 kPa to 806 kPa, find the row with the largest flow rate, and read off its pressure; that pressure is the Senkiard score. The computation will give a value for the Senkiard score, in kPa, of 768.0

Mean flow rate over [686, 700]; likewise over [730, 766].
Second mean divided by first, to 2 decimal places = 1.06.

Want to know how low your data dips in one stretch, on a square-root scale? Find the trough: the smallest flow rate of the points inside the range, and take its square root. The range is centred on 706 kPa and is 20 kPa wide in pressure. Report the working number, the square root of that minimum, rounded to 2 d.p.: 6.38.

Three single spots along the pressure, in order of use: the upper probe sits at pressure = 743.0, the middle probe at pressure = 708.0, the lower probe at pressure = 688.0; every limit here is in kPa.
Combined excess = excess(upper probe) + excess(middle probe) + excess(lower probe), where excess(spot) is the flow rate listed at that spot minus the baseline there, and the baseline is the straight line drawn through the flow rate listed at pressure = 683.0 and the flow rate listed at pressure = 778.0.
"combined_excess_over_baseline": 23.3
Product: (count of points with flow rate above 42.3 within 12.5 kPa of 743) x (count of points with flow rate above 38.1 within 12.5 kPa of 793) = 12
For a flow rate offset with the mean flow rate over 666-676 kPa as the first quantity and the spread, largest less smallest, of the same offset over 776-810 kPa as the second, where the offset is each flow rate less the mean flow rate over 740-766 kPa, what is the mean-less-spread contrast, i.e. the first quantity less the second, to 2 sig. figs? -27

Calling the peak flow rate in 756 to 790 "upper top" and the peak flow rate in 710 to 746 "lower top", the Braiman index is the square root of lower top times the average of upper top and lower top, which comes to 45.1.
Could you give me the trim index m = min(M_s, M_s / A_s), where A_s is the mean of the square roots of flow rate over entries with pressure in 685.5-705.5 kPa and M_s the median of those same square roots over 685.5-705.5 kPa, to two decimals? 1.00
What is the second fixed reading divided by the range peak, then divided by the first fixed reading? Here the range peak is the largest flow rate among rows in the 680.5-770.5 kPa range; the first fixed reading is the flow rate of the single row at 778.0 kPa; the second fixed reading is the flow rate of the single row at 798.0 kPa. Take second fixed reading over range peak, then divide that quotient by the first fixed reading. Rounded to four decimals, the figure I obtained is 0.0300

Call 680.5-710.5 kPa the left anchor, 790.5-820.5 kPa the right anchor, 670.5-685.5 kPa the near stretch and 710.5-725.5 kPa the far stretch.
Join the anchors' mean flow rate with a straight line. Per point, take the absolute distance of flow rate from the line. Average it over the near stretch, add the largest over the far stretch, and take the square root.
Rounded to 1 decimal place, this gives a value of 3.3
